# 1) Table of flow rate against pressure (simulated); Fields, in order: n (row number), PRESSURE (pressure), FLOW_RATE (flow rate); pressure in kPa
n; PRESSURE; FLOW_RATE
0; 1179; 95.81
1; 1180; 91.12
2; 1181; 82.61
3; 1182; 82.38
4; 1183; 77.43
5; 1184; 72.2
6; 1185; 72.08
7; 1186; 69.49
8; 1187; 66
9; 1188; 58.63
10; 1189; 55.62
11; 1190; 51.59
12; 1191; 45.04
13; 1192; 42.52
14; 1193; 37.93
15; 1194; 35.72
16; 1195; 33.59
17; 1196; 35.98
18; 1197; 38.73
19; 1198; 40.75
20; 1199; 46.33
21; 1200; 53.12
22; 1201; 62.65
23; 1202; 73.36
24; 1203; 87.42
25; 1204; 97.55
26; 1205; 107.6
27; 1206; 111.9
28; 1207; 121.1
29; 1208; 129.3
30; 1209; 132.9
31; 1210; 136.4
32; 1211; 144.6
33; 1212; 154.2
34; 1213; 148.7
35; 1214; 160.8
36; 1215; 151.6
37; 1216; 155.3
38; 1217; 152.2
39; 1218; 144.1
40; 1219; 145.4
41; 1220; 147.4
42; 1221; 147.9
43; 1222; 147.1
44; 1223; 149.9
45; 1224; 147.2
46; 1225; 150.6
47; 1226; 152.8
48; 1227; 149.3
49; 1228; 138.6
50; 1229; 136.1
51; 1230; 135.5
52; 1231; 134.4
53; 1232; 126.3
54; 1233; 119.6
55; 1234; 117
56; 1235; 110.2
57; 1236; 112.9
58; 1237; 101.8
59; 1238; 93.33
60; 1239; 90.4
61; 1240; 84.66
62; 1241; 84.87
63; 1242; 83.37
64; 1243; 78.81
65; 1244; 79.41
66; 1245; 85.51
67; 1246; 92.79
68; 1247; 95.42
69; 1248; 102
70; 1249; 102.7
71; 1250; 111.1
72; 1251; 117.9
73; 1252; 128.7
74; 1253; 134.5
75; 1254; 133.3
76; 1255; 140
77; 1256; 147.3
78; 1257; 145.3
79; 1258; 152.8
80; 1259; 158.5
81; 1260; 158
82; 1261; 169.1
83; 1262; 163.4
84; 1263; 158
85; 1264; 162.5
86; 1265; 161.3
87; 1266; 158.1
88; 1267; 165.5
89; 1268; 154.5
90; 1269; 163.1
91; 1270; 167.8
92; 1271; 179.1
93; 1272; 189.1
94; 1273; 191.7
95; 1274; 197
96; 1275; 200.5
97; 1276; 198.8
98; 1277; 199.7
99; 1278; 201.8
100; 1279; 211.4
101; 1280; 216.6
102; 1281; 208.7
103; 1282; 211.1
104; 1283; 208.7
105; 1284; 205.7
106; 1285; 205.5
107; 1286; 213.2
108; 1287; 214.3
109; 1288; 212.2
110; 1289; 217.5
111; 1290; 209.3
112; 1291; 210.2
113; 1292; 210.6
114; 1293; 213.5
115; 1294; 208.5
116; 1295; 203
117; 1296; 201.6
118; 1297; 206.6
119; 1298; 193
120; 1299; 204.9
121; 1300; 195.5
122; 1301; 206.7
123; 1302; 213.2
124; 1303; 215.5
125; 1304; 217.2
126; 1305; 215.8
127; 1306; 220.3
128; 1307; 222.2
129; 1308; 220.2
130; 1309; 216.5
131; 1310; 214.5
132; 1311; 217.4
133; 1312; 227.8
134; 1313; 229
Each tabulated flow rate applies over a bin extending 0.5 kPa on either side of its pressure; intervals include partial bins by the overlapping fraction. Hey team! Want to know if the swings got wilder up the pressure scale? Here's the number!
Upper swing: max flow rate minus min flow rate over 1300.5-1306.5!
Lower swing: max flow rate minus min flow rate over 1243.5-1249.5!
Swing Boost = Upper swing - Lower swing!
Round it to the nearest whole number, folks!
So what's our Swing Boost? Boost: -10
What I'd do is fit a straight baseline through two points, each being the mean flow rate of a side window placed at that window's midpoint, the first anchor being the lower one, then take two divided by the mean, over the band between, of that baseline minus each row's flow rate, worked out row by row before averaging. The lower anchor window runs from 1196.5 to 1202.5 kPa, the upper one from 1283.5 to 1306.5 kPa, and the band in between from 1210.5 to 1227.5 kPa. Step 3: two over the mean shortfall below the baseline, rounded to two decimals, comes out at -0.03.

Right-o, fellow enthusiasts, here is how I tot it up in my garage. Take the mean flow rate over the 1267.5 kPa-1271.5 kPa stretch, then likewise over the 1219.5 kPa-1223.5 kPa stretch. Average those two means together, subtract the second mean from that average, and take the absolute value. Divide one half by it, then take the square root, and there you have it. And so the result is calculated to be 0.235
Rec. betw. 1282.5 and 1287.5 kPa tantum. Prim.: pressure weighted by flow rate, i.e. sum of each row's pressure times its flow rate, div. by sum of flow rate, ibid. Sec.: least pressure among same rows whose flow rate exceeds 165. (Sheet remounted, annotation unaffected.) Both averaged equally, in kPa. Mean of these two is 1284.0 kPa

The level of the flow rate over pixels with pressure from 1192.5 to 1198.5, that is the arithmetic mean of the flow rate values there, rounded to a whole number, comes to 37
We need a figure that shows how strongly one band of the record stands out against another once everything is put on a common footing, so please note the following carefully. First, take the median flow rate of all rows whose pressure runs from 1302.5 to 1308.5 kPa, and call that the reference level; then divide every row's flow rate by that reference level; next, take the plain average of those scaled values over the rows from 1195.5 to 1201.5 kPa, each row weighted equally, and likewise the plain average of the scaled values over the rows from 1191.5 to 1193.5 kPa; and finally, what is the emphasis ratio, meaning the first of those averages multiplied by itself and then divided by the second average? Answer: 0.2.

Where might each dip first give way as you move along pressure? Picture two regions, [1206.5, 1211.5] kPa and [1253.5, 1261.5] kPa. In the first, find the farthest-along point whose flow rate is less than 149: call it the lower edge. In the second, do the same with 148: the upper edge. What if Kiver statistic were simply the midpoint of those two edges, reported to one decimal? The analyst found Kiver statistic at 1234.0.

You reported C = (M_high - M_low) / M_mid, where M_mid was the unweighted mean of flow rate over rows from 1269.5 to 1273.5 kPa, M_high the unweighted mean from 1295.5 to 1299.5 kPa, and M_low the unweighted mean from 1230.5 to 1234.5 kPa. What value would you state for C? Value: 0.42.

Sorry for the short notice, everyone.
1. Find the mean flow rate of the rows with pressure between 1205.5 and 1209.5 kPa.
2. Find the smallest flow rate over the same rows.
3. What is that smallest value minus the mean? -12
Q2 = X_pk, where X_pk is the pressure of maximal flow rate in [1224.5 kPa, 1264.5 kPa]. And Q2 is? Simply 1261 kPa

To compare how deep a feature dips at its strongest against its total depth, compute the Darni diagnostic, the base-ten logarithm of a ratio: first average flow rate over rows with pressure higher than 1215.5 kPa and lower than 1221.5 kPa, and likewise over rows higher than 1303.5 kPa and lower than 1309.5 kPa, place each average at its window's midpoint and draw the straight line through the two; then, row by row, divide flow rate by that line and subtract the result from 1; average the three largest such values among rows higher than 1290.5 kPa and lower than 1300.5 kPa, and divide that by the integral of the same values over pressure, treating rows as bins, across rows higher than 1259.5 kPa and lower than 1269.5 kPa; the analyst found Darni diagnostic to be -1.25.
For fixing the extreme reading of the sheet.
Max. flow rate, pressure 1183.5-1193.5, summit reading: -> 72.2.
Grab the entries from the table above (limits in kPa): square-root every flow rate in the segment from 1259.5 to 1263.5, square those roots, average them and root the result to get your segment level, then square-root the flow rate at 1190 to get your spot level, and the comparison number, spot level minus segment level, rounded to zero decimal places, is -6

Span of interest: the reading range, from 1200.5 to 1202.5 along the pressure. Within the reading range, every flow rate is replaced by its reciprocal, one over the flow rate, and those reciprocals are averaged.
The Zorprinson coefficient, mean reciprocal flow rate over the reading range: 0.0148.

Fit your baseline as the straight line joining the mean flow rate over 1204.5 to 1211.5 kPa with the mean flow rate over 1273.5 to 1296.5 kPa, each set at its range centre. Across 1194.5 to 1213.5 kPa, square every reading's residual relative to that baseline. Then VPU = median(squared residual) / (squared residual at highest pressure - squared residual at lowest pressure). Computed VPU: -0.10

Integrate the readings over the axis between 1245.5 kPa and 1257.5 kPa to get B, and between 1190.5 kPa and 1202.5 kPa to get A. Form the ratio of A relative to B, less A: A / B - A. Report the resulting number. -545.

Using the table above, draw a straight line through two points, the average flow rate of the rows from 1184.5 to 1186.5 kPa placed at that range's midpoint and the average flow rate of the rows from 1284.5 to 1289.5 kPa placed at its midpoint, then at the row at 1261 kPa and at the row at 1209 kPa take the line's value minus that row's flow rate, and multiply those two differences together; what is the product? -209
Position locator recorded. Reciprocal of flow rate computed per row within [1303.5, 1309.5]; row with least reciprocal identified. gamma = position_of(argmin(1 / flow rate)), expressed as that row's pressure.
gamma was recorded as 1307 kPa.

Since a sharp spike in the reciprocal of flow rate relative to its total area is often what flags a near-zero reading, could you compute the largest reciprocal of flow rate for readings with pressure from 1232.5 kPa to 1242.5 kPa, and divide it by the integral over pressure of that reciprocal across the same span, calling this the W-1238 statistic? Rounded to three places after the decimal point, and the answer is 0.118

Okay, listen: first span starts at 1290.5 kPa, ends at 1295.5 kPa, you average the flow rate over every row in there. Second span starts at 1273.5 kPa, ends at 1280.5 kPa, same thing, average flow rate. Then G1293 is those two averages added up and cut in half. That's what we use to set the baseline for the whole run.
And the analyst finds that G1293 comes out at 206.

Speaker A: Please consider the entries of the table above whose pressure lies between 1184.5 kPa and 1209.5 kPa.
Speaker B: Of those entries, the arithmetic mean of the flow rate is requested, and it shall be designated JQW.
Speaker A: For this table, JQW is 68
